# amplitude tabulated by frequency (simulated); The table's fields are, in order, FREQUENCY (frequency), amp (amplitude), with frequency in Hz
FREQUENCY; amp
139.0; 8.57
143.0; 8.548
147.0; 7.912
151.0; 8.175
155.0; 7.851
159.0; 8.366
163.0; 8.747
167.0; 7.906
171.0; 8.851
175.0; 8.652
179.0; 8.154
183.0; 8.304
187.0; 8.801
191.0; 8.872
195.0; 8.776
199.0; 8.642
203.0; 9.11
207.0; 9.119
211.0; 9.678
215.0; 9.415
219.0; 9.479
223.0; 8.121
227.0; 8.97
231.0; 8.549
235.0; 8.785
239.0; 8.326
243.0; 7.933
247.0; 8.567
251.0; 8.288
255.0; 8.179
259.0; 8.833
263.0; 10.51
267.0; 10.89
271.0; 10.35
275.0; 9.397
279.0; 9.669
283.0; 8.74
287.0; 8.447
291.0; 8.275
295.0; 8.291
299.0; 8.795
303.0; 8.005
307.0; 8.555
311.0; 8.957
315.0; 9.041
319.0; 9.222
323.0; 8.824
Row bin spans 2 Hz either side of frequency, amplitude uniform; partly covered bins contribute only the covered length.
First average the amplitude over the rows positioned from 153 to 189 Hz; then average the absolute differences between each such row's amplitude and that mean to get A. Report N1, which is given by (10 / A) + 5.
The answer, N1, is 36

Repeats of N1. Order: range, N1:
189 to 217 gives 41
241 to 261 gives 42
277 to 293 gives 28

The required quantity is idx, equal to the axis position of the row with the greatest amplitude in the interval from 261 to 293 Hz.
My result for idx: 267.0 Hz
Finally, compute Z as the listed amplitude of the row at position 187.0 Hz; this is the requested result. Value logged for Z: 8.801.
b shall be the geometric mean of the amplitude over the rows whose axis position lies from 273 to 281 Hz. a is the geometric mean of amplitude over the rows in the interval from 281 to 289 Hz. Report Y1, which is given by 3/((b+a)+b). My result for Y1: 0.108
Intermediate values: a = 8.6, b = 9.53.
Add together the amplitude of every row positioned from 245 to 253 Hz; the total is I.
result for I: 17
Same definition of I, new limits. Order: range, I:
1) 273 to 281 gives 19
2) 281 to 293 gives 25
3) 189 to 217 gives 64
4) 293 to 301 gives 17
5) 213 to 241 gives 62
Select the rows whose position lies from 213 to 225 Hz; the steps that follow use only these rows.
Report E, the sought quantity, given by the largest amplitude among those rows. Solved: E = 9.479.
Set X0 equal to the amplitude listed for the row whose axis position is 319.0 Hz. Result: 9.222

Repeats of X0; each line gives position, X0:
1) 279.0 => 9.669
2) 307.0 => 8.555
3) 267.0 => 10.89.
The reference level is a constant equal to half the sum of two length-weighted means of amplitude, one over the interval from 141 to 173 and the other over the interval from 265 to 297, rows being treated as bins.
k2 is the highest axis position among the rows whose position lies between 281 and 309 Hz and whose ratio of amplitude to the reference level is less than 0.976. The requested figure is 307.0 Hz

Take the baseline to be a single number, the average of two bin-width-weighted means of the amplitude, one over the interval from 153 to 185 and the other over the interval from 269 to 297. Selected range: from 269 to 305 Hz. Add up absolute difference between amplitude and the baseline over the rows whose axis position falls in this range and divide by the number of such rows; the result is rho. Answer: 0.58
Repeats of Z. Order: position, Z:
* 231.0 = 8.549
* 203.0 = 9.11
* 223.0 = 8.121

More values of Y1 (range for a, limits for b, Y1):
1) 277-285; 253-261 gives 0.115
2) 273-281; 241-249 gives 0.115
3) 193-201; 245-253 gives 0.117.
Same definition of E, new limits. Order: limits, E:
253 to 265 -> 10.51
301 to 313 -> 8.957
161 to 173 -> 8.851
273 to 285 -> 9.669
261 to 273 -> 10.89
